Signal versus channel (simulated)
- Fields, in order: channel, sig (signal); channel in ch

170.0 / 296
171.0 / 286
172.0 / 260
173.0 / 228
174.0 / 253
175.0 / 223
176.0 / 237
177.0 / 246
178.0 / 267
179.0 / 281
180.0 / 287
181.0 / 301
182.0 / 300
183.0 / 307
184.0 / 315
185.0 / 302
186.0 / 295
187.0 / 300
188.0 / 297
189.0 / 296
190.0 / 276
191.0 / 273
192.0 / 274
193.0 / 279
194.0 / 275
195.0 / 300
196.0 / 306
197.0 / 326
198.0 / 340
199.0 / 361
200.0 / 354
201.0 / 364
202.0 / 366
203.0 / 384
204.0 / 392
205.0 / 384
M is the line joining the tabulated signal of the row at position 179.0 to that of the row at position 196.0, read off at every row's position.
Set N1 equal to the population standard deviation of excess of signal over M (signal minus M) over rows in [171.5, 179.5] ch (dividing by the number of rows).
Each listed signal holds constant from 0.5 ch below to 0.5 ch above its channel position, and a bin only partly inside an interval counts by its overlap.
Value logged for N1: 17.1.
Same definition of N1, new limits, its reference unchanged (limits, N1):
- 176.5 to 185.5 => 17.3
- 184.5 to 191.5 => 13.5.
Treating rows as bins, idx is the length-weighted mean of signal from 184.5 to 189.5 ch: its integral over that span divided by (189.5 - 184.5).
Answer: 298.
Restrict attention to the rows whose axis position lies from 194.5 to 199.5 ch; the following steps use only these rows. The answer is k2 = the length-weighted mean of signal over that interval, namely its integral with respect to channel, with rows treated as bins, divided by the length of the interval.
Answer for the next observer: 327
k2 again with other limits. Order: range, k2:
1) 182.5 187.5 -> 304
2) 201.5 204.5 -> 381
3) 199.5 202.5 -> 361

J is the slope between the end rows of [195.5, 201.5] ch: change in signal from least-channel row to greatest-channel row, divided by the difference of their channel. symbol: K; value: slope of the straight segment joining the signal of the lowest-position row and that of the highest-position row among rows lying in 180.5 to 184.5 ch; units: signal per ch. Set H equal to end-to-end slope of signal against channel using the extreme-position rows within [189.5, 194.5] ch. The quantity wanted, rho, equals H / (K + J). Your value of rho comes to 0.0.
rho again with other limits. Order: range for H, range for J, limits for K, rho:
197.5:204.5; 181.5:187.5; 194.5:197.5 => 0.7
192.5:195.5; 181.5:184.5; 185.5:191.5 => 3.4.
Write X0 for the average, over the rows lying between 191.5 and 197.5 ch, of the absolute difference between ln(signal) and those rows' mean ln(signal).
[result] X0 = 0.059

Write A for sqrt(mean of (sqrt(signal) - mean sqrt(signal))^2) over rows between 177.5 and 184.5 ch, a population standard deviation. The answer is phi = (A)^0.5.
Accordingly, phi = 0.67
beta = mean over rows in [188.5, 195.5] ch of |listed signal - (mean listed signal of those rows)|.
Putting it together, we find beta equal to 9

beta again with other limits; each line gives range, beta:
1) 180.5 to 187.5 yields 5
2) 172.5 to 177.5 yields 10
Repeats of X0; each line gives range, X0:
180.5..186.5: 0.017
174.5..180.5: 0.084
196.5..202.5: 0.036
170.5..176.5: 0.074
